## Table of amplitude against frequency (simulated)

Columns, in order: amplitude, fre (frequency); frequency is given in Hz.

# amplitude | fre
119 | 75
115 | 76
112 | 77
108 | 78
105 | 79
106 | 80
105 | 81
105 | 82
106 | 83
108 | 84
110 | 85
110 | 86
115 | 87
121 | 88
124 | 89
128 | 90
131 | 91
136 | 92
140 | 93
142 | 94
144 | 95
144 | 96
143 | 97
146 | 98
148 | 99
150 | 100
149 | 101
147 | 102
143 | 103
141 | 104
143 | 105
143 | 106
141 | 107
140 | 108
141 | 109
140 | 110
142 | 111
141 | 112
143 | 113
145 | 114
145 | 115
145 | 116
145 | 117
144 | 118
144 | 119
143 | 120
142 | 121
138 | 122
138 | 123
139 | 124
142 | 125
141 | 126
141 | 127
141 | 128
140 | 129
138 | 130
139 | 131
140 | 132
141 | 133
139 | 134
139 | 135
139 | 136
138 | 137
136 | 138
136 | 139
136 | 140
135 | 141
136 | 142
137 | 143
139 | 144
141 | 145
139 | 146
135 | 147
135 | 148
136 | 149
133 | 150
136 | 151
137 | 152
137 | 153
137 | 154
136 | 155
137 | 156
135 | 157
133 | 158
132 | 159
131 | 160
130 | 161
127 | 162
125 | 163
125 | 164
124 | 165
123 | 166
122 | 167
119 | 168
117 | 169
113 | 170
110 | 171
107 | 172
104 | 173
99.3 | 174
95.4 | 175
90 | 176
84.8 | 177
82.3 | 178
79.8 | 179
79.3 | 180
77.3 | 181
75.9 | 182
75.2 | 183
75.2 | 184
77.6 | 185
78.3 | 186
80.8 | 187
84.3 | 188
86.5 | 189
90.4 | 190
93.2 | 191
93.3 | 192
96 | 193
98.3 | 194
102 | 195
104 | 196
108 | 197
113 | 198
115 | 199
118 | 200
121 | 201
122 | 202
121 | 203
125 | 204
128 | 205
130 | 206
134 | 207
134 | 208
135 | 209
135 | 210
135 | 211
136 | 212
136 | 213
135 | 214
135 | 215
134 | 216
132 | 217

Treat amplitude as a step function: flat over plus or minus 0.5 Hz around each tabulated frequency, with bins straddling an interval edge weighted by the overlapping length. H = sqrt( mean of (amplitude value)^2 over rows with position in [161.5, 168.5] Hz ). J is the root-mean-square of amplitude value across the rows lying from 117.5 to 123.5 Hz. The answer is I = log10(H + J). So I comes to 2.42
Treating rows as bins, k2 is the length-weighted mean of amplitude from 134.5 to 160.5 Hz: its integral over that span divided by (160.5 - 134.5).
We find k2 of 136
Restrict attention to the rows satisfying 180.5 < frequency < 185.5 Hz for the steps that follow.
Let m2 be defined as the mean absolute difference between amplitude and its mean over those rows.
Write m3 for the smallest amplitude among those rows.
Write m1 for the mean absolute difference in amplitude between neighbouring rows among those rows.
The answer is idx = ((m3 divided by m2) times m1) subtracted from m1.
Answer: -86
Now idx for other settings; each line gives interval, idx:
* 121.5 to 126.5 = -112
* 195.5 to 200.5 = -78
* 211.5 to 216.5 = -104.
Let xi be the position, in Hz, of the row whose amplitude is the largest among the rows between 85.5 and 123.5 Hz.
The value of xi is 100 Hz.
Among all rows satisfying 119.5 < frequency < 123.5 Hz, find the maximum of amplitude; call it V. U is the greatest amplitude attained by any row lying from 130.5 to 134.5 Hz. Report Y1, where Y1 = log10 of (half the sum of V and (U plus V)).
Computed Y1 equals 2.33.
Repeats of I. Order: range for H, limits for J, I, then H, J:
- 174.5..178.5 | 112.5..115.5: 2.37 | 88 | 144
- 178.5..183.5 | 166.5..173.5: 2.28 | 78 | 113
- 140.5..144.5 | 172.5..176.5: 2.37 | 137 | 97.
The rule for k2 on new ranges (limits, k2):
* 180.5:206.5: 100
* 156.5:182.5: 109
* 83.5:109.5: 136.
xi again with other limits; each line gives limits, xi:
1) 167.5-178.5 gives 168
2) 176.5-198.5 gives 198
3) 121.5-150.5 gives 125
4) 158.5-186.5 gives 159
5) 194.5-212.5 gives 212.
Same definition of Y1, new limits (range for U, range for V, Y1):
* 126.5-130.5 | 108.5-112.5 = 2.33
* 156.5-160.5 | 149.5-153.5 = 2.31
